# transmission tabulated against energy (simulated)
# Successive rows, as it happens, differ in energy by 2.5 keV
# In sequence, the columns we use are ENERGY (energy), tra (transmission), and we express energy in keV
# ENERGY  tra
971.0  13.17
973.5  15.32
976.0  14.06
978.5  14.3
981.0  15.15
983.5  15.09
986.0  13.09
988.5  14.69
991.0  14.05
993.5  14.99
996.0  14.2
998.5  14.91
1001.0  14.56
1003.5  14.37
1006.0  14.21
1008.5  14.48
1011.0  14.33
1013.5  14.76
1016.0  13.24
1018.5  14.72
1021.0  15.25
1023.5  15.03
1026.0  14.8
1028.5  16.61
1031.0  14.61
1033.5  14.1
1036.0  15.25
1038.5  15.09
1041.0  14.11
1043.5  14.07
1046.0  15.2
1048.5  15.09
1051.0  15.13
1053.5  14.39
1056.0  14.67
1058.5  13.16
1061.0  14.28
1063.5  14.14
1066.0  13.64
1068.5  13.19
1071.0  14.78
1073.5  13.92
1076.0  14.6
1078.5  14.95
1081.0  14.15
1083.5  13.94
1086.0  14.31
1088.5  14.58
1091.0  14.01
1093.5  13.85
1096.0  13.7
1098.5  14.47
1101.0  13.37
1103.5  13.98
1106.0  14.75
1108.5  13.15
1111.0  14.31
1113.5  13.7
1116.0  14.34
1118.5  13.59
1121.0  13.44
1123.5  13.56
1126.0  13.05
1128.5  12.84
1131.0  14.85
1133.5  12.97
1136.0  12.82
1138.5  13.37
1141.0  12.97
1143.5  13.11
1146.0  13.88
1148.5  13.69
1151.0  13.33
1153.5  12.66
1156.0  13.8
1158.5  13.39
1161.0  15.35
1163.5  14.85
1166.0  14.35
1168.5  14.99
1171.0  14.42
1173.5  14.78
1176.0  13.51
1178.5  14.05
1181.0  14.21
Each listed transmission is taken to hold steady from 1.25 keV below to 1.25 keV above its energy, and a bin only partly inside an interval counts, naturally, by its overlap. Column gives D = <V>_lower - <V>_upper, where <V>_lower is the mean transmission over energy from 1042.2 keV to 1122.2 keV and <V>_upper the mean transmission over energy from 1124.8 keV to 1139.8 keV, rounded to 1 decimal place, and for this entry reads 0.8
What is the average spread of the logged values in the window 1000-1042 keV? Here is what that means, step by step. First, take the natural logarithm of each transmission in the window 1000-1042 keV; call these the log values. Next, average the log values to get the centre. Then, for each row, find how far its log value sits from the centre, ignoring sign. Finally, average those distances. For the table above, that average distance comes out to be 0.033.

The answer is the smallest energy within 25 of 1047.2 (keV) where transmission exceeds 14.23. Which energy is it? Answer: 1023.5 keV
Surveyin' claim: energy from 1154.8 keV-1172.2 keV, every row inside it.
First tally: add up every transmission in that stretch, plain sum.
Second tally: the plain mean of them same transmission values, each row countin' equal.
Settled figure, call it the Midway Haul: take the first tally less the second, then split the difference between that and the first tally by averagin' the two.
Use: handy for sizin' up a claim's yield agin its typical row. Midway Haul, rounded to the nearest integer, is 94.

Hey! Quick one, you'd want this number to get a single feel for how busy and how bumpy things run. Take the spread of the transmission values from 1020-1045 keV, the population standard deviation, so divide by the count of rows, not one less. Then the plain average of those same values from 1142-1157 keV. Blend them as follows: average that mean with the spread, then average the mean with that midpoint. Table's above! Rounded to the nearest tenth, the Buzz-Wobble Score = 10.2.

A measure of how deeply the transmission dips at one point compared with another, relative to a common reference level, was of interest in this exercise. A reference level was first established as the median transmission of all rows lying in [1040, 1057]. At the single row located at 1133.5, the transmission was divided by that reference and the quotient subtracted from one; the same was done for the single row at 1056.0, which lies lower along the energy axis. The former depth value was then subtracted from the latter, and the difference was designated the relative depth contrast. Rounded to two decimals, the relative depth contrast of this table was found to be -0.12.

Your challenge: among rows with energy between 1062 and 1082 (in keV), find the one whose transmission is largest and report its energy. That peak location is 1078.5 keV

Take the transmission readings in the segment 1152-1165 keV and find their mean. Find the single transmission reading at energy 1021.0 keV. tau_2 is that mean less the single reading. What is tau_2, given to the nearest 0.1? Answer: -1.2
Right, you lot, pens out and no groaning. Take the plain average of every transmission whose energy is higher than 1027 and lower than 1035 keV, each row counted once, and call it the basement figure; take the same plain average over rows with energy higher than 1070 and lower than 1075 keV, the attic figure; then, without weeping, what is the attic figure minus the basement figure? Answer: -0.76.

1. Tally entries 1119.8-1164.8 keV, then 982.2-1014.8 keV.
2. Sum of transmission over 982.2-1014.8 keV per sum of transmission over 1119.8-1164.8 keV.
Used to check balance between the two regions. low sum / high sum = 0.77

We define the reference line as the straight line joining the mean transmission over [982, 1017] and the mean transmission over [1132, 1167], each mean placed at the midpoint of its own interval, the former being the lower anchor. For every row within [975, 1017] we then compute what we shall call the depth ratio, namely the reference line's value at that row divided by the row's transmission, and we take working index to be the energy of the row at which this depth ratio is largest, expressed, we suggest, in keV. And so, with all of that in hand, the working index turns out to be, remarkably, 986.0 keV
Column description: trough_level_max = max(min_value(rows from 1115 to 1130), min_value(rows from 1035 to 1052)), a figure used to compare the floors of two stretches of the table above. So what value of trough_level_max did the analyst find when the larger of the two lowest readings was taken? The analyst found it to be 14.1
